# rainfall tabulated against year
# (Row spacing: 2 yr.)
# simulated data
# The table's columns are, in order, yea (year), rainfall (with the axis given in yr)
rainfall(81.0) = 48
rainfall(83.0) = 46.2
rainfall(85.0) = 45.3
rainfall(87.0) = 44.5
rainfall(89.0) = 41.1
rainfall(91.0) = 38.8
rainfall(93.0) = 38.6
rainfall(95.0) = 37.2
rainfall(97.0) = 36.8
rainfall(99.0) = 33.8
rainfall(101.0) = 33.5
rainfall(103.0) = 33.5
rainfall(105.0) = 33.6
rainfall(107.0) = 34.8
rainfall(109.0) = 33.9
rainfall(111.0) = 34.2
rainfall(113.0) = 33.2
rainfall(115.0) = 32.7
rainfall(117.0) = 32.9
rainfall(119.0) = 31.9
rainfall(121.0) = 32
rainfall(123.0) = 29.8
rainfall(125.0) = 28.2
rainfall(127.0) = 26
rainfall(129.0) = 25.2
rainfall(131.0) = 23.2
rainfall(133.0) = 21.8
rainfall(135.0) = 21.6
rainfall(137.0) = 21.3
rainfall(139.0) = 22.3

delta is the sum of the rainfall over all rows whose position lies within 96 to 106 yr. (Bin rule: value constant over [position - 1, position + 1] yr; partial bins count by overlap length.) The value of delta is 171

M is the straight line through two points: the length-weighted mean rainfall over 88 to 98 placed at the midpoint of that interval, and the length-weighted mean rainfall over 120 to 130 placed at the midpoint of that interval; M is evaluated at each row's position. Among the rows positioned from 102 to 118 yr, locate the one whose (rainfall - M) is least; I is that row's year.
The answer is 103.0 yr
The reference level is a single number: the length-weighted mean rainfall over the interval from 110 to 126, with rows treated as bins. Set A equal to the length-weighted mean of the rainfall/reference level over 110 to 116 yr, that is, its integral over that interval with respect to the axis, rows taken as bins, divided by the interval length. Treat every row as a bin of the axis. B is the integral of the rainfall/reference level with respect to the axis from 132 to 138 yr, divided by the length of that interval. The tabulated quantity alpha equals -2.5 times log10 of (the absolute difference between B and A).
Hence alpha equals 1.1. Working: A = 1.05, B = 0.68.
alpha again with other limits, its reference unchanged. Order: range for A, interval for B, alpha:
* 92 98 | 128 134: 0.9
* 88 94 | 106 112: 2.0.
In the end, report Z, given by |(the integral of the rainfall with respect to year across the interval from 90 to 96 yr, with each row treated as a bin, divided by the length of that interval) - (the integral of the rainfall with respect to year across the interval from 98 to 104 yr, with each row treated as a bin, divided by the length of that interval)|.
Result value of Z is 5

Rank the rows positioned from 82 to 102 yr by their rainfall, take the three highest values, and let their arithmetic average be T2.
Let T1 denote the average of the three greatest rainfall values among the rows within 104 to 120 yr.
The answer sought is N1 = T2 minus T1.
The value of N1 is 11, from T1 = 34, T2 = 45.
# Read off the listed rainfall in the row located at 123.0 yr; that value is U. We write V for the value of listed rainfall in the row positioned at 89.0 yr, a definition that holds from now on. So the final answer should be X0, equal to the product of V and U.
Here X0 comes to 1225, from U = 29.8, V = 41.1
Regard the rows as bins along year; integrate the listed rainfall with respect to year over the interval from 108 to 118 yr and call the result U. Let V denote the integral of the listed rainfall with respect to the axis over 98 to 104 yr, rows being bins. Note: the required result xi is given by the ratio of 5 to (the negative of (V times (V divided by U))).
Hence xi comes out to -0.04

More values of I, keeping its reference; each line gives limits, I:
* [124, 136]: 133.0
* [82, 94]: 91.0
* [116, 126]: 125.0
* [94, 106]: 99.0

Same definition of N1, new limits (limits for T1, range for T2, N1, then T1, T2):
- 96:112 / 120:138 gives -5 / 35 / 30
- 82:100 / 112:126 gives -12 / 45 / 33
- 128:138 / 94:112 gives 13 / 23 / 36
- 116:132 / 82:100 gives 13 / 32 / 45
